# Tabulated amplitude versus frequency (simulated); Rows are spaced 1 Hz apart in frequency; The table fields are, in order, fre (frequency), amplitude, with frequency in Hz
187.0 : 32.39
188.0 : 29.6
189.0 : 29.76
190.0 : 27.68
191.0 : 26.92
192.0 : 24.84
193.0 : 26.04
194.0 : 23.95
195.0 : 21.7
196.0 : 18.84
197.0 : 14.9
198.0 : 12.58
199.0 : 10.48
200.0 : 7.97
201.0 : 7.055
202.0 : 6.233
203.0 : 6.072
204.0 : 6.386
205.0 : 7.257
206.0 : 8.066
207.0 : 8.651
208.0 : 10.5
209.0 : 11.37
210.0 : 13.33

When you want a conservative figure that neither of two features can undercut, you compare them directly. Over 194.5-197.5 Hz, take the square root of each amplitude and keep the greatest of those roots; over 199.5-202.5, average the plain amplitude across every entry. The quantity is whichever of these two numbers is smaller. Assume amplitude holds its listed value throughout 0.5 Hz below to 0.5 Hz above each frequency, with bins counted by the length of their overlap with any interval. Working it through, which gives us 4.66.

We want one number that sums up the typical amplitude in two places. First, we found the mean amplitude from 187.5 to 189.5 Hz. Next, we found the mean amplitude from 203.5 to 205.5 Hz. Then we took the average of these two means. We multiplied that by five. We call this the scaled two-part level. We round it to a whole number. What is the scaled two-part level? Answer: 91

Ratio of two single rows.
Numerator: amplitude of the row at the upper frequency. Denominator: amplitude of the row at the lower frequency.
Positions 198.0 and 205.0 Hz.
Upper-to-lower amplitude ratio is 0.58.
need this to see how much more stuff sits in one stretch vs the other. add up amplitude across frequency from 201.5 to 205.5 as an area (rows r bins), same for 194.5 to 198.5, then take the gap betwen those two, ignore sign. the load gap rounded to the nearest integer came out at 42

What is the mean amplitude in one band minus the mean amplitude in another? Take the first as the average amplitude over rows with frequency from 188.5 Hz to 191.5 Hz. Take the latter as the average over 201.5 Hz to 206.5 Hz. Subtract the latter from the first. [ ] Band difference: 21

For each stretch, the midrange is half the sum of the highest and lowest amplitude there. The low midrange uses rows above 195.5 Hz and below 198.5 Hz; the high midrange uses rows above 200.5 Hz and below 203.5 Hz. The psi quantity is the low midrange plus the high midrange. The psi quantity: 22.3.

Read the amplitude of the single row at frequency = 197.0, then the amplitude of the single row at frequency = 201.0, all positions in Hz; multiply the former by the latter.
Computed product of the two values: 105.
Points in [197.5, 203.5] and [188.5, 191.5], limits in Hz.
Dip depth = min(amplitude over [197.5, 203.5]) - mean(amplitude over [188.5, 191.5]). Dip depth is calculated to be -22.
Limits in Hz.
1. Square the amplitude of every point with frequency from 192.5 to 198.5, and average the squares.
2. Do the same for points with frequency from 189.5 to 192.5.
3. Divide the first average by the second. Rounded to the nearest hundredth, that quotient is 0.58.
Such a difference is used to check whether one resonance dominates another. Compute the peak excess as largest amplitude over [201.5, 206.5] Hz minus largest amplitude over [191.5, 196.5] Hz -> -18.0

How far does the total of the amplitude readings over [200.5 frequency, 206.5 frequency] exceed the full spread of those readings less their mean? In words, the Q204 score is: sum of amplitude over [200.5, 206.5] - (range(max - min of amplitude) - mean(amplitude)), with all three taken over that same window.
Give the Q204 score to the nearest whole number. 46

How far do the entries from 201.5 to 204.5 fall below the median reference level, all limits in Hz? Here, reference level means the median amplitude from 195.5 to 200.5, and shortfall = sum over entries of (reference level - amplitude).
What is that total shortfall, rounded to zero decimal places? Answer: 19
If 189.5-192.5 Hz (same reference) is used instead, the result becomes -42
